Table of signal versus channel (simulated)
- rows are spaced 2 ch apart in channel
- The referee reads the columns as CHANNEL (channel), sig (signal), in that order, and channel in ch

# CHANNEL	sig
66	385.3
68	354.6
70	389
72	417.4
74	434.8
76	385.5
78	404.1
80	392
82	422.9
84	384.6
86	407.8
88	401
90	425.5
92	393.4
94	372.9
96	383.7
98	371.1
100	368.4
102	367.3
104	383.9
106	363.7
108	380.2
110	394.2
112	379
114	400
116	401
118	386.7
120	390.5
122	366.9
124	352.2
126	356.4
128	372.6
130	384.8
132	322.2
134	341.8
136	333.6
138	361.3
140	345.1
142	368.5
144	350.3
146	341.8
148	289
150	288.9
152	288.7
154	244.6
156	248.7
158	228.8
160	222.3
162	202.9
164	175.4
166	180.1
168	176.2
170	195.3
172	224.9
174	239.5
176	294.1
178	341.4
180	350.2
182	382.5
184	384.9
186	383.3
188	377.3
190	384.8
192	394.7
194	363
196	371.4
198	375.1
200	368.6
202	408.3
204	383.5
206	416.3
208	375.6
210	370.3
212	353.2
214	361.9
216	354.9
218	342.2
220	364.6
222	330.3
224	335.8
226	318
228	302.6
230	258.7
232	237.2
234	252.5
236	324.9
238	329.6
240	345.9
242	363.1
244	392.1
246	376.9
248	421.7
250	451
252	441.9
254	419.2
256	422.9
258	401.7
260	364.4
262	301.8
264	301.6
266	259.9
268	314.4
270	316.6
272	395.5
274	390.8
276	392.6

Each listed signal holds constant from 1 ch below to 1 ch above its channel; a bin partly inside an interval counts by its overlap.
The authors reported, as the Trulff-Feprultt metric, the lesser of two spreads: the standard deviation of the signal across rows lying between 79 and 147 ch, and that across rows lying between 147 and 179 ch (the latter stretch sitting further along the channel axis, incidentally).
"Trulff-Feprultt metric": 24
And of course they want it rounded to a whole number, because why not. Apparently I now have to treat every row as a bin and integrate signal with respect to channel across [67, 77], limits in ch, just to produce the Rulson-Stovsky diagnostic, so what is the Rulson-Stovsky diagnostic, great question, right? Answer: 3963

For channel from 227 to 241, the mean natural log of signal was 5.67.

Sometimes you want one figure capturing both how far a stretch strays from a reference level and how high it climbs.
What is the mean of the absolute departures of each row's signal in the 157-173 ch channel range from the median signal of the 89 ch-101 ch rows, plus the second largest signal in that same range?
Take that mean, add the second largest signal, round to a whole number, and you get 402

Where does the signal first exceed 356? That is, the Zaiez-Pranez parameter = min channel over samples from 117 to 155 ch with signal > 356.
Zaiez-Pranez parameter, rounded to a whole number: 118 ch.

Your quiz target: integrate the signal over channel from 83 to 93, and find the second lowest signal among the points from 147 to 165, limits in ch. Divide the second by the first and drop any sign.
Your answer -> 0.050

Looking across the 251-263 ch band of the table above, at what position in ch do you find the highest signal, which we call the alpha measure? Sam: 252 ch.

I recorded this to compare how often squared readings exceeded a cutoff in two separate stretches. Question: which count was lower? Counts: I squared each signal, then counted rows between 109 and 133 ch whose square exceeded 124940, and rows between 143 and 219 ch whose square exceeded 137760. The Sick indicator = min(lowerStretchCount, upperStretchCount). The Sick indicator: 10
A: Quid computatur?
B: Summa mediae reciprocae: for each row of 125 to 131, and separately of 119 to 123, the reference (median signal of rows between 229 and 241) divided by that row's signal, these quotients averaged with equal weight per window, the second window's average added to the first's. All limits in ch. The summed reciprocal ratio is 1.56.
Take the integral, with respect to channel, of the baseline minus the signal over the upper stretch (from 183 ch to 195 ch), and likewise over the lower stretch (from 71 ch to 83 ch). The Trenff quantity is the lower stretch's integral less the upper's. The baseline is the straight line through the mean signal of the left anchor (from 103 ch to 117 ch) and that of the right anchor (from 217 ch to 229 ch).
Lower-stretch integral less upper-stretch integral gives 302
